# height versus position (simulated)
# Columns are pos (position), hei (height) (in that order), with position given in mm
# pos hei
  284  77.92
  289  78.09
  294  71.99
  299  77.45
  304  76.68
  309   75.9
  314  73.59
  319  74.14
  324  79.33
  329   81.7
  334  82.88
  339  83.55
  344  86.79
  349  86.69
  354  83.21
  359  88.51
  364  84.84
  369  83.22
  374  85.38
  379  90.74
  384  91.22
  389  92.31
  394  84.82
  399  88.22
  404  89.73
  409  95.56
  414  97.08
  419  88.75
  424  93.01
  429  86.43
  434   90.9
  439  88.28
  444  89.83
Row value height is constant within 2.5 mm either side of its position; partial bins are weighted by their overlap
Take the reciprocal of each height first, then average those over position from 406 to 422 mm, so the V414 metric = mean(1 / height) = 0.0107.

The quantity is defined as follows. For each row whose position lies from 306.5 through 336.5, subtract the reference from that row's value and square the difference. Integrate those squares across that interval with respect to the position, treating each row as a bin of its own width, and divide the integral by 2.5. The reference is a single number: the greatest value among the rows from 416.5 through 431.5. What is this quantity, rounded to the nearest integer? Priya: 2887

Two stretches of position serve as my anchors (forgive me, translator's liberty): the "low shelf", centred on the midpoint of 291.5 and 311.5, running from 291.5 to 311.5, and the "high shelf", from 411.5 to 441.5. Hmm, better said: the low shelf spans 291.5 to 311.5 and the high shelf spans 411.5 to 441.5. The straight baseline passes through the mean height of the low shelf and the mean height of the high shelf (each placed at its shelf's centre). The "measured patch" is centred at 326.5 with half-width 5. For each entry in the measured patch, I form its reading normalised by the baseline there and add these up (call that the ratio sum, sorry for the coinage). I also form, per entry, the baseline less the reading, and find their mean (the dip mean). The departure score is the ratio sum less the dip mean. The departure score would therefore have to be 4.0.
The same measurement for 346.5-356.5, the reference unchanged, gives 5.4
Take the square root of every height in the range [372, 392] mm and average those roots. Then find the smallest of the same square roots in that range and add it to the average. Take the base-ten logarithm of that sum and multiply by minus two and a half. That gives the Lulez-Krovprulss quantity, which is -3.18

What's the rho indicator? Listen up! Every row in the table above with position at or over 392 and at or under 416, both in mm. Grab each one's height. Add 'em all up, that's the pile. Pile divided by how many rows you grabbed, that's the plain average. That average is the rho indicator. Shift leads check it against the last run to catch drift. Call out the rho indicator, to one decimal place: 91.1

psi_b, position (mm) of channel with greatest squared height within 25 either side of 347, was 359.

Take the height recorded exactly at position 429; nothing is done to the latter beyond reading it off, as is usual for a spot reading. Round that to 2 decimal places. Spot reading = 86.43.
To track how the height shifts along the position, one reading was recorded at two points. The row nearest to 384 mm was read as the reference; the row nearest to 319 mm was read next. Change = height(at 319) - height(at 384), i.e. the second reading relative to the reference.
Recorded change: -17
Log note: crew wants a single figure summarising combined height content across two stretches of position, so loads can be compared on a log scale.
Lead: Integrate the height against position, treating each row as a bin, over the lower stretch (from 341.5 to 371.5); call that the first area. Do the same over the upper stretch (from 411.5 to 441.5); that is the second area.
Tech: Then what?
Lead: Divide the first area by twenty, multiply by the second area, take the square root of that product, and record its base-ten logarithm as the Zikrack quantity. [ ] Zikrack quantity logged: 2.77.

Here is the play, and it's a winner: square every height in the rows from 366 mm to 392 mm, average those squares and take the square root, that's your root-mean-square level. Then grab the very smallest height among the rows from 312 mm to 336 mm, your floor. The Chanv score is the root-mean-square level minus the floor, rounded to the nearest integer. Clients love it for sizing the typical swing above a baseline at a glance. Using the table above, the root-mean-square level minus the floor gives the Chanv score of 15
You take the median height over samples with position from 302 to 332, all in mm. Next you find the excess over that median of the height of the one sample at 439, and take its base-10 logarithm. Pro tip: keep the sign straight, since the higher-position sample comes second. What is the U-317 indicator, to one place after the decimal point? 1.1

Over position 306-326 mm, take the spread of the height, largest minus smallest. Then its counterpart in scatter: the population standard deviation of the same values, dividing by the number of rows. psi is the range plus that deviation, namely 8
